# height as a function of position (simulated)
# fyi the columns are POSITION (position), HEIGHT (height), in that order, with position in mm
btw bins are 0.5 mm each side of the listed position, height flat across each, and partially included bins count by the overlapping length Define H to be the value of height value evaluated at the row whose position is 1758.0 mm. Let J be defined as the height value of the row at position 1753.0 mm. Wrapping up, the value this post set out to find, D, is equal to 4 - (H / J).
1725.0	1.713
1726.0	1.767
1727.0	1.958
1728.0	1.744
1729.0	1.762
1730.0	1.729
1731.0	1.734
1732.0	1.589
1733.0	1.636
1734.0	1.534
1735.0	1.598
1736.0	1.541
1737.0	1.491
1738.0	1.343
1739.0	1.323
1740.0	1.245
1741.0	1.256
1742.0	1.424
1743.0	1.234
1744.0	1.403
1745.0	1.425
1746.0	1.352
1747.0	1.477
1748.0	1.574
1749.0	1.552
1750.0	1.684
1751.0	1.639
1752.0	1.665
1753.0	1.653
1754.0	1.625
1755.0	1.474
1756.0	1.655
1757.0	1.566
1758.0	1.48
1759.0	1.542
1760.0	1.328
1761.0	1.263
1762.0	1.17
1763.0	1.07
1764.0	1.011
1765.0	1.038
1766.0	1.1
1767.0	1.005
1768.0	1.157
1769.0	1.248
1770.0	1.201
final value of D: 3.10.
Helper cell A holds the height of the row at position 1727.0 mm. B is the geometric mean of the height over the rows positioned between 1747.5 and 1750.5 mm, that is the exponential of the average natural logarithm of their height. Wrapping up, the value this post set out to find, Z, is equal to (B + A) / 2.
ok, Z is 1.8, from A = 1.958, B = 1.6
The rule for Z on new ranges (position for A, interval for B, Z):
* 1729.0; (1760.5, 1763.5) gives 1.5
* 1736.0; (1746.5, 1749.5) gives 1.5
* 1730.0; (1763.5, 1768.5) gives 1.4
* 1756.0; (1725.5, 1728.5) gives 1.7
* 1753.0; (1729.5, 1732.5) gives 1.7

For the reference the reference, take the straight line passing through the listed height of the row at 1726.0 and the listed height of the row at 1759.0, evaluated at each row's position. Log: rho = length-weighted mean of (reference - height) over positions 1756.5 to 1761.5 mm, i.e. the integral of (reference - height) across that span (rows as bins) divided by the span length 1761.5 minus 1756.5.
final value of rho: 0.11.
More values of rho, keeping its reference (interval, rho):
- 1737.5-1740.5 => 0.37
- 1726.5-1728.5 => -0.09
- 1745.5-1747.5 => 0.21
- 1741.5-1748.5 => 0.22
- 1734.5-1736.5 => 0.13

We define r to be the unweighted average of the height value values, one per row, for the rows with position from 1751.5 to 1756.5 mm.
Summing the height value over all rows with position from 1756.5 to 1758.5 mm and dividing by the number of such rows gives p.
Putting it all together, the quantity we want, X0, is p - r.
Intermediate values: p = 1.52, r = 1.6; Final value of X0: -0.09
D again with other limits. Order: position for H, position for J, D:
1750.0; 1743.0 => 2.64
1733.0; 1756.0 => 3.01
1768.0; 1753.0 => 3.30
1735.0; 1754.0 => 3.02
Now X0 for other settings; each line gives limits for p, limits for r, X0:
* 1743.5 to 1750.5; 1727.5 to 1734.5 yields -0.18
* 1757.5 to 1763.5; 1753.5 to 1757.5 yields -0.27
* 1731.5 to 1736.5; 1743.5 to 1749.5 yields 0.12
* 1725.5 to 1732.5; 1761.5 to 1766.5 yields 0.68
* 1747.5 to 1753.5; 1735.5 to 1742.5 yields 0.25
